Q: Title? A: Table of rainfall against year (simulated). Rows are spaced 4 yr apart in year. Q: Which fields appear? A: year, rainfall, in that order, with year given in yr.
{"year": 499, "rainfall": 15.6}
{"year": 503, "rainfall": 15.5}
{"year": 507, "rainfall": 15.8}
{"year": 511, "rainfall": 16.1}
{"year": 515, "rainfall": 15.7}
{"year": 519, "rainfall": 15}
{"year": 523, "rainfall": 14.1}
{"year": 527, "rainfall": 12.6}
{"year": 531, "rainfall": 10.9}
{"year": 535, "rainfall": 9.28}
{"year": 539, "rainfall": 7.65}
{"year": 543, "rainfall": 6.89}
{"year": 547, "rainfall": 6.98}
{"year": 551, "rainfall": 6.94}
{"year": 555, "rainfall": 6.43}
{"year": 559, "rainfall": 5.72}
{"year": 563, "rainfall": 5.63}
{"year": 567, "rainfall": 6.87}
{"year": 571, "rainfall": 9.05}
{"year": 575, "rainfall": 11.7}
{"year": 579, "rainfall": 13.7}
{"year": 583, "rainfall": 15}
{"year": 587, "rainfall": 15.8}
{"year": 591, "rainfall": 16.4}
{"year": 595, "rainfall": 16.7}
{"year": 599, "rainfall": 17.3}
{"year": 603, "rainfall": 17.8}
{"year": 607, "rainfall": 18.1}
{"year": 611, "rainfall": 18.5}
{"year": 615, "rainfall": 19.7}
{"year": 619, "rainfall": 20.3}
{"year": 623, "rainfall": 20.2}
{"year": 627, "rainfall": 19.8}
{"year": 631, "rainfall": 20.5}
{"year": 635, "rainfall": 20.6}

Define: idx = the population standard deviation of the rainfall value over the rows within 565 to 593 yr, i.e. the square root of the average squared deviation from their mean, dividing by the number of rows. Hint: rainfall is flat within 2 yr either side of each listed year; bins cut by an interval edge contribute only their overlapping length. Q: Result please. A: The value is 3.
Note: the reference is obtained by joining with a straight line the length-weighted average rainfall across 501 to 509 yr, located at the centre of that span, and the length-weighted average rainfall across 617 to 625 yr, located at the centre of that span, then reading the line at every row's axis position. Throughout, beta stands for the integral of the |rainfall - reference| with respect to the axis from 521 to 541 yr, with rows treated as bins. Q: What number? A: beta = 116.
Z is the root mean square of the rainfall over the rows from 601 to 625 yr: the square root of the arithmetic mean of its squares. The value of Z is 19.1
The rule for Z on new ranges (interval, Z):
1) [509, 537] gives 13.6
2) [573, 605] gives 15.7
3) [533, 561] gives 7.2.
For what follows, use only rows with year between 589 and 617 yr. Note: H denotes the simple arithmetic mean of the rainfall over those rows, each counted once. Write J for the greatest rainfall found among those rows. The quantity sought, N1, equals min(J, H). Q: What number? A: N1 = 18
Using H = 17.8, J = 19.7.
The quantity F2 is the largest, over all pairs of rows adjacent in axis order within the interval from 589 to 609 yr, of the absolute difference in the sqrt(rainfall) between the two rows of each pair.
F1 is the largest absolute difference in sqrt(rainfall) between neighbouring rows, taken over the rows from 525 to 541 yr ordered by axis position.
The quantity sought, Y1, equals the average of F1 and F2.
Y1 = 0.177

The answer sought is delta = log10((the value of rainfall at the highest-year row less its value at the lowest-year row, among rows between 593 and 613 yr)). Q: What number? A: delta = 0.26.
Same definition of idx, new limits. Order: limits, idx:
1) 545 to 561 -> 1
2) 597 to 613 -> 0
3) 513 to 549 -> 3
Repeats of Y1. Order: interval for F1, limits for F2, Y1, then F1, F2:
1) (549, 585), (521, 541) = 0.346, 0.41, 0.28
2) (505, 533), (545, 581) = 0.330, 0.25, 0.41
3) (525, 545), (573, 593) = 0.281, 0.28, 0.28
